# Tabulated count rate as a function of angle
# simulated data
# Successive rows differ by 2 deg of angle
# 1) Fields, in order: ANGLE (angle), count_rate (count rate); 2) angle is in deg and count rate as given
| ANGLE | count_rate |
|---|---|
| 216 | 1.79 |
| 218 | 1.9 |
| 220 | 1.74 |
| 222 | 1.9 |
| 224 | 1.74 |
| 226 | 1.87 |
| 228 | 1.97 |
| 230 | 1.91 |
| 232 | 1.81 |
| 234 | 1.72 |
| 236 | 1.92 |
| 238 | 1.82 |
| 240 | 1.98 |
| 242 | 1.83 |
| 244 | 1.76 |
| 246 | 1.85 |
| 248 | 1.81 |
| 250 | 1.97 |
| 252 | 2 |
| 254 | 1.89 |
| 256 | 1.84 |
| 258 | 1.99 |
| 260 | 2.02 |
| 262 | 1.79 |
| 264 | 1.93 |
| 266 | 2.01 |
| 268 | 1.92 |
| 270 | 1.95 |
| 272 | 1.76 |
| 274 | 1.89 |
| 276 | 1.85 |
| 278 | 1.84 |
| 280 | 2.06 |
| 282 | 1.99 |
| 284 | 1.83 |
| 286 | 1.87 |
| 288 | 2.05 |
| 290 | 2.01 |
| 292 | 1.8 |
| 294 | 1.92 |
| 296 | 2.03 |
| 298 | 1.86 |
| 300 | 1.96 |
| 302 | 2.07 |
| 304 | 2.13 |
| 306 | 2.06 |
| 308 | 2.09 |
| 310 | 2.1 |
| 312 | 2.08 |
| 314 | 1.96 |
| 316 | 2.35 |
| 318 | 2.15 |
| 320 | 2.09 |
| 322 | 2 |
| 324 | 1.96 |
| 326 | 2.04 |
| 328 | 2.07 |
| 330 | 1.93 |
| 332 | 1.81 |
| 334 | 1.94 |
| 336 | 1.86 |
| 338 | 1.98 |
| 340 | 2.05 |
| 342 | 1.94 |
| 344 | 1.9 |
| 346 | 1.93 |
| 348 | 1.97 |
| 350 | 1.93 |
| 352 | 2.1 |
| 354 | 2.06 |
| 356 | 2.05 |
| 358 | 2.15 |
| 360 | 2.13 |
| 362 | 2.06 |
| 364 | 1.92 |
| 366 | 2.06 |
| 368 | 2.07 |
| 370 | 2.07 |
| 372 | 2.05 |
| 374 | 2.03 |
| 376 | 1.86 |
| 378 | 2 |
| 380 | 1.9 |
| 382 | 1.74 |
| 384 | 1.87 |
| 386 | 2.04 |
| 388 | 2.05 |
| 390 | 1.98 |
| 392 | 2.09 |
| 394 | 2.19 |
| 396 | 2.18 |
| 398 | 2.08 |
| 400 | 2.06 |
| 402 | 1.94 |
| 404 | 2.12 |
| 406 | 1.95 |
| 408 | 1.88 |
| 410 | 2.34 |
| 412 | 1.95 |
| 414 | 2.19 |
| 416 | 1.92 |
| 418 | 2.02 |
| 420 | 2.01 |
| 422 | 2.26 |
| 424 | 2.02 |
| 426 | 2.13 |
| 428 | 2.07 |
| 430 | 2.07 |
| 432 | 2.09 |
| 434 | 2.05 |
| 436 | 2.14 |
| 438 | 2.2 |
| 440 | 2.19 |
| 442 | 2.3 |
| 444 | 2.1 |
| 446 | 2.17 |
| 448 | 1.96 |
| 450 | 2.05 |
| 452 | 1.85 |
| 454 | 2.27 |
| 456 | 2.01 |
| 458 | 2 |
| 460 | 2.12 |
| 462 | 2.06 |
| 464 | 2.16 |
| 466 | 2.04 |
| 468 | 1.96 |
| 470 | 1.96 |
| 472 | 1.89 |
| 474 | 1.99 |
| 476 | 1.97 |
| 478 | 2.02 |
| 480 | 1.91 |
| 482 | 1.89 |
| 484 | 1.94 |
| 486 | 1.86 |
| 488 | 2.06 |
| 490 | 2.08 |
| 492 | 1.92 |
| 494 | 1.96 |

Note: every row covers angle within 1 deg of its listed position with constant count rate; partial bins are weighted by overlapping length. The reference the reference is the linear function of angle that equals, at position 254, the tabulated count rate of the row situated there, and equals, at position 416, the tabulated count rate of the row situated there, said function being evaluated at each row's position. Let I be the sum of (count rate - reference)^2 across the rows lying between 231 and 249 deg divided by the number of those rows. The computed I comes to 0.01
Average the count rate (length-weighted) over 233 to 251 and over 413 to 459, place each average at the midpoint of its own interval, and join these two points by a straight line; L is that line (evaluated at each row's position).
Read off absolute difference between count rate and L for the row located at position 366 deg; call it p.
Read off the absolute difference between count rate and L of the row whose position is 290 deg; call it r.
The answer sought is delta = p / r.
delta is 0.6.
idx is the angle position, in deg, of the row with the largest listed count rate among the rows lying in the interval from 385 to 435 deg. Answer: 410 deg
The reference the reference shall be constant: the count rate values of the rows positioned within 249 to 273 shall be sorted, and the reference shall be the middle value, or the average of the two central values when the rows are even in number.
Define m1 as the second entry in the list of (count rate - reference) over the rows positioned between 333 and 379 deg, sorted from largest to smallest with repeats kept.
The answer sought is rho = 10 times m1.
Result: 1.9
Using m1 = 0.19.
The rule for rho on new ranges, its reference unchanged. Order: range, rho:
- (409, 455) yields 3.6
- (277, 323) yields 2.1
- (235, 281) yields 0.8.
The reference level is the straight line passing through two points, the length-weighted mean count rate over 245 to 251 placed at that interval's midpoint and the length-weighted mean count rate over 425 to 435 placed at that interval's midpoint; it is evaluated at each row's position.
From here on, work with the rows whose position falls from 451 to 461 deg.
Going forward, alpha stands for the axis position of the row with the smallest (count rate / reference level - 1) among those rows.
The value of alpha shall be 452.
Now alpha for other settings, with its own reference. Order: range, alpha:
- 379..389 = 382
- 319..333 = 332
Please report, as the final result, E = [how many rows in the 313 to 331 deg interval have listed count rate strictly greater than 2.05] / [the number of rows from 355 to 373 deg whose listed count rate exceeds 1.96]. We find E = 0.5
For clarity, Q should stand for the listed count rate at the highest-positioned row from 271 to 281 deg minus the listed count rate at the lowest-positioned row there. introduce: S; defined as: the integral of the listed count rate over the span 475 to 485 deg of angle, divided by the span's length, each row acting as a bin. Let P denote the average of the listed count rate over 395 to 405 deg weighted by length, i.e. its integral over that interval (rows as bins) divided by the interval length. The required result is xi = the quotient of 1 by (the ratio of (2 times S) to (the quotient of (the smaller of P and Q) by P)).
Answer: 0.037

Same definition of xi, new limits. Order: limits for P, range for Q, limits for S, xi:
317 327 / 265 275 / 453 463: -0.014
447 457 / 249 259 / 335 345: 0.003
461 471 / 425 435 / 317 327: -0.010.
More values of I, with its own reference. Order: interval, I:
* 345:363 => 0.02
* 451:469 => 0.03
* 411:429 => 0.03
